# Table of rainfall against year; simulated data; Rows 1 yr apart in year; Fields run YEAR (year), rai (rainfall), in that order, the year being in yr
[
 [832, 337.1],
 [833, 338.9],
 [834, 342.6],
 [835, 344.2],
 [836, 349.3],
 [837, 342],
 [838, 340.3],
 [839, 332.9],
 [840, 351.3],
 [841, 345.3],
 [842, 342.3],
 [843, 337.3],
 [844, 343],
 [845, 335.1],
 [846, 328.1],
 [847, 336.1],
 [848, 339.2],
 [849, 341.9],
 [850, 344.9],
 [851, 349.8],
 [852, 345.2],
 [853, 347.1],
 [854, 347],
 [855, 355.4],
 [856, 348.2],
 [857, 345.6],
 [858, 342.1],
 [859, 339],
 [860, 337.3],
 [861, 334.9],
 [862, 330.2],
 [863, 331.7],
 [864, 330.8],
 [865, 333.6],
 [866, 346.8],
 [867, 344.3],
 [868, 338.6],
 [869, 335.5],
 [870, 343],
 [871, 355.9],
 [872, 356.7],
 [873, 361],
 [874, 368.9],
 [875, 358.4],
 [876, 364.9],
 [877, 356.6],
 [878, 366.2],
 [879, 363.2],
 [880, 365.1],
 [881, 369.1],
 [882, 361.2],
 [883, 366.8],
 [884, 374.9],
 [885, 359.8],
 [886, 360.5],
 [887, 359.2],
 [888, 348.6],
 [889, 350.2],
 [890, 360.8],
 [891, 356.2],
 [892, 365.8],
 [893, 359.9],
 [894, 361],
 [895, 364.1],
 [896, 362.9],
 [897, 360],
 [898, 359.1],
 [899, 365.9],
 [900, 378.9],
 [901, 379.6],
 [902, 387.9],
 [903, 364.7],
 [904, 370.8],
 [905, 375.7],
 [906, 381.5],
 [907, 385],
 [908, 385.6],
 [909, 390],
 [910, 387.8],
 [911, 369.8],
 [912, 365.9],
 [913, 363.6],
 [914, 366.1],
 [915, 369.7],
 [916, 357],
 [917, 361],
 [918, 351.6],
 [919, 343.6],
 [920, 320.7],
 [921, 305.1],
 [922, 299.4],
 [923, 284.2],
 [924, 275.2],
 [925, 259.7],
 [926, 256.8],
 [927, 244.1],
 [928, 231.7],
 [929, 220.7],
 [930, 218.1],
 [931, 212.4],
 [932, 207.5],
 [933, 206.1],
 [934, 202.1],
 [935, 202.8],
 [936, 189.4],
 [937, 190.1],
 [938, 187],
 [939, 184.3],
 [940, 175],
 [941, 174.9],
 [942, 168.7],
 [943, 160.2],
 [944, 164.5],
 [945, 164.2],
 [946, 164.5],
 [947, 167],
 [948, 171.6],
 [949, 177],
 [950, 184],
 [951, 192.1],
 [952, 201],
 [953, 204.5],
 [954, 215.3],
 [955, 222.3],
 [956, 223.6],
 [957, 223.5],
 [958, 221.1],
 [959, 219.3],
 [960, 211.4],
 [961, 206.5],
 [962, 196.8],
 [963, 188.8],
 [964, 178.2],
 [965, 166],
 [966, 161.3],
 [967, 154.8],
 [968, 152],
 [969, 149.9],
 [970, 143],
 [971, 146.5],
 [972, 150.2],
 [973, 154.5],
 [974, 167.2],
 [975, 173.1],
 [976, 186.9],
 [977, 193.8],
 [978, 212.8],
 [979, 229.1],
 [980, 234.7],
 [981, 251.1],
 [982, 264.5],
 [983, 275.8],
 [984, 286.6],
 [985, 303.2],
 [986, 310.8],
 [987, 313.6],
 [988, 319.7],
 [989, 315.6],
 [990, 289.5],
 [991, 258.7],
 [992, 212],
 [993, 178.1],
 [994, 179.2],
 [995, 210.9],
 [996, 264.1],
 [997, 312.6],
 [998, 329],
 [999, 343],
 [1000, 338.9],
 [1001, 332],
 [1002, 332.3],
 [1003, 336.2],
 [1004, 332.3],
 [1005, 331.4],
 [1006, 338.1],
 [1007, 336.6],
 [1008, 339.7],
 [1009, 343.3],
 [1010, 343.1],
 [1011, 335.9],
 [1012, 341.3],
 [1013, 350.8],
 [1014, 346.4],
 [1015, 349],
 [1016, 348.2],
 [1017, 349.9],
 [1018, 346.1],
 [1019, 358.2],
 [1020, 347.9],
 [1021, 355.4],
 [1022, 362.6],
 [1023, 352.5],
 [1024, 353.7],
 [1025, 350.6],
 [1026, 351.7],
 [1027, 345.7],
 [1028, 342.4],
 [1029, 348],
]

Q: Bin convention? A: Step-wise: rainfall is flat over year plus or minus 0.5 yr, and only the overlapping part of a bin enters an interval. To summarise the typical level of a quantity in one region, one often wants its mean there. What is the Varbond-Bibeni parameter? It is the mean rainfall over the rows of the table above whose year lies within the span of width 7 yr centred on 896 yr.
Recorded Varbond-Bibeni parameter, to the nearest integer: 362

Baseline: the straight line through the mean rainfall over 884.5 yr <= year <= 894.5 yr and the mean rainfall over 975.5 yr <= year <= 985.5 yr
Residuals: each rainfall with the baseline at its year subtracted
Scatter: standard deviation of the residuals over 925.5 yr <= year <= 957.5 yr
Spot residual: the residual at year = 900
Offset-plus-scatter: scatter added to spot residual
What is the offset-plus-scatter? 58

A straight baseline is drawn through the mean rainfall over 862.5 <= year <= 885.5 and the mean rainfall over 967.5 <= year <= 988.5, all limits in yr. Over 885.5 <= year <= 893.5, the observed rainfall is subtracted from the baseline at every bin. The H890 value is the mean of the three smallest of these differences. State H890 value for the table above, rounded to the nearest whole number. -31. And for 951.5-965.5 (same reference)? 24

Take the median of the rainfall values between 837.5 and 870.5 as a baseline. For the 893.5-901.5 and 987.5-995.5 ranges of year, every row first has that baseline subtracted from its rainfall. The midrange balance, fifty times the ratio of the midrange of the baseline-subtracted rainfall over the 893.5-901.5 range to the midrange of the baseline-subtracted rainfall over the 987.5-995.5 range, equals -15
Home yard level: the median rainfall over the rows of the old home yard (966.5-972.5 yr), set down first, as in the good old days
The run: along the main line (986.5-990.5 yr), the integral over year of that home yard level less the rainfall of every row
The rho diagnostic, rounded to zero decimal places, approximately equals -638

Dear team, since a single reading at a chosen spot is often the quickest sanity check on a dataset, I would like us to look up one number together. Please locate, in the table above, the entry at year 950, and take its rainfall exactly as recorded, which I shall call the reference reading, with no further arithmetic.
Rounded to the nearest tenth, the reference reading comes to 184.0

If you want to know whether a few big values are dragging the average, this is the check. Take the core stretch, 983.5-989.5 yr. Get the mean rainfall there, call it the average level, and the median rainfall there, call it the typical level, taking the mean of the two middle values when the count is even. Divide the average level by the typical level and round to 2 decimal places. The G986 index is 0.99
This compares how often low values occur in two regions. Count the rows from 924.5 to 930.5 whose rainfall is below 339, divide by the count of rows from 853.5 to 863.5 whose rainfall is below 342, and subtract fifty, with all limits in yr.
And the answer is -48.8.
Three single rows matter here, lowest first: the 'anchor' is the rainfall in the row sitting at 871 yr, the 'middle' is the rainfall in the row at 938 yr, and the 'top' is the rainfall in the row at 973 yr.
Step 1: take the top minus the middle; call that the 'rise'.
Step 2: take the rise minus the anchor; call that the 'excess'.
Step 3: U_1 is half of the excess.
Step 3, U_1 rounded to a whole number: -194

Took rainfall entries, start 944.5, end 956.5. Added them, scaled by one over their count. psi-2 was 191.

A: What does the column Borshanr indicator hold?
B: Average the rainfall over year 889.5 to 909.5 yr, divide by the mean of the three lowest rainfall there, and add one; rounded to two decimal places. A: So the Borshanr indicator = 2.03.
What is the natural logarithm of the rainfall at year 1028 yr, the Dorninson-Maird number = 5.84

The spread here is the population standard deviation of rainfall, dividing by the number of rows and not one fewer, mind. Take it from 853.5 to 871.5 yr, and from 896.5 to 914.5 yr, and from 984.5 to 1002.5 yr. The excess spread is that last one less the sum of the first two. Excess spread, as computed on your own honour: 36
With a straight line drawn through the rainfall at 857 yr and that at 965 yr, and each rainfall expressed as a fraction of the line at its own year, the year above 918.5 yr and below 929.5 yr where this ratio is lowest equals 929 yr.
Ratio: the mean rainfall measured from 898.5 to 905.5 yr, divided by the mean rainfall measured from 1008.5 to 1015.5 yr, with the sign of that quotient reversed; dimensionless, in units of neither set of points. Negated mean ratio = -1.1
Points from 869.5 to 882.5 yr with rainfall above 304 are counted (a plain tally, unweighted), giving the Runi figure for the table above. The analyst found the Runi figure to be 13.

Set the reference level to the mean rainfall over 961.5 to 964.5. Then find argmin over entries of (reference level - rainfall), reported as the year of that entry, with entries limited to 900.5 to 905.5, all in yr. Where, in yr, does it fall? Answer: 902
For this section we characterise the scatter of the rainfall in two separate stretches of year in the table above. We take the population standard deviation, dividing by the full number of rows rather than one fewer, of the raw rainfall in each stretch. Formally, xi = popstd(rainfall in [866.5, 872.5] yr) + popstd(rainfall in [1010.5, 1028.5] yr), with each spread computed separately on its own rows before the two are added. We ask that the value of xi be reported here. 14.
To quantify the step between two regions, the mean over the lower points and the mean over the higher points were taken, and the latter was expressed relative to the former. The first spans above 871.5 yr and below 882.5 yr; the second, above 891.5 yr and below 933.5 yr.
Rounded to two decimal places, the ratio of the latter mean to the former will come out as 0.91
